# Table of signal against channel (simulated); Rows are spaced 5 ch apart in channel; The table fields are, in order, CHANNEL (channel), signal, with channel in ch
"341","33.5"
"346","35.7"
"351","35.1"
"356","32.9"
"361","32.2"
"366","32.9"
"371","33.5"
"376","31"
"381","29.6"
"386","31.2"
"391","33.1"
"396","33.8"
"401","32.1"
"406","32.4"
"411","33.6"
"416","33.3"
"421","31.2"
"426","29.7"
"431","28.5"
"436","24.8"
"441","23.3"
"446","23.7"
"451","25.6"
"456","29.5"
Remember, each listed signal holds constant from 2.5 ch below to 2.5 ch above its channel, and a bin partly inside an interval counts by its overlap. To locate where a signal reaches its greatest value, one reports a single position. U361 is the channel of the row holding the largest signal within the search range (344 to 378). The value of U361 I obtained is 346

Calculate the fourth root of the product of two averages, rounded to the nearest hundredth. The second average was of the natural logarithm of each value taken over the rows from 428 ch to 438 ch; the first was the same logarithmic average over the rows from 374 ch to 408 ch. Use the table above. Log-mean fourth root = 1.84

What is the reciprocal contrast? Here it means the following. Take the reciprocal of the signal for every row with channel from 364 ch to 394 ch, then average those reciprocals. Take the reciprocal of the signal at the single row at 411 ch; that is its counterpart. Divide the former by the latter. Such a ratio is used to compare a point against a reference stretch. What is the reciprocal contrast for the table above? 1.06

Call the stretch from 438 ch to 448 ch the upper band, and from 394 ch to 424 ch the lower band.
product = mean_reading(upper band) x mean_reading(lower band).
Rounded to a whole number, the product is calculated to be 769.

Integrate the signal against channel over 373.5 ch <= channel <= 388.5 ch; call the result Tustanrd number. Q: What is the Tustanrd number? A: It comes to 459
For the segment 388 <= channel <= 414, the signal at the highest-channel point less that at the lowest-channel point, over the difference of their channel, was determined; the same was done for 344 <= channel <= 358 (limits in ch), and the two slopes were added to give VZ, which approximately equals -0.3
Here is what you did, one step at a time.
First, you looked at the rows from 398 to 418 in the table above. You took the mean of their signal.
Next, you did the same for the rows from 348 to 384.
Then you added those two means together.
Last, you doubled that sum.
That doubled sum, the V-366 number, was 131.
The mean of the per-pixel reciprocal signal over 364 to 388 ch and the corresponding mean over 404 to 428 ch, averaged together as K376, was 0.0315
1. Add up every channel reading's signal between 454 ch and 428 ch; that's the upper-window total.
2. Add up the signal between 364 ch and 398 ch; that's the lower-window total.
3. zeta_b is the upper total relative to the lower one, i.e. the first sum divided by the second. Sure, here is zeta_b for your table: 0.56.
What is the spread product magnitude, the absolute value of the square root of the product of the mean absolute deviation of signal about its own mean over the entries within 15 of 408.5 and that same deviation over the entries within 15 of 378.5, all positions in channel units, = 1.0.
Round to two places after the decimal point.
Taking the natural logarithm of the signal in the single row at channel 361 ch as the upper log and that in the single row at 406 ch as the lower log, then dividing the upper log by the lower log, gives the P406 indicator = 1.00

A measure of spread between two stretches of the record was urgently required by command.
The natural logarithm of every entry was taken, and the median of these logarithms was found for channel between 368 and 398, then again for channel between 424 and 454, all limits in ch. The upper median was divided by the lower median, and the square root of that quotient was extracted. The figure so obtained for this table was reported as 0.96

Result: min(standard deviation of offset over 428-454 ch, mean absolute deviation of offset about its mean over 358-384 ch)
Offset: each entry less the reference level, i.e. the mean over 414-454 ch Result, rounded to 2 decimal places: 1.23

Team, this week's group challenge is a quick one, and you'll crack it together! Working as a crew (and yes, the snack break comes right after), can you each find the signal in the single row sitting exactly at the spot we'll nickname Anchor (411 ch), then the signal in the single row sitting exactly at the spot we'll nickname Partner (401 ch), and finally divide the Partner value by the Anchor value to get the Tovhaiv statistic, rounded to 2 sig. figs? 0.96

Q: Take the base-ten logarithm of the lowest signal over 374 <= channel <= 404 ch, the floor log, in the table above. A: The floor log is 1.47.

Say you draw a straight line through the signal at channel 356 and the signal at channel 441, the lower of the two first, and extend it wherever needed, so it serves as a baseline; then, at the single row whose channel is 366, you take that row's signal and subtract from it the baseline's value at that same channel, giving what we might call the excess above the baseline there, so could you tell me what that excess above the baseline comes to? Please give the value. 1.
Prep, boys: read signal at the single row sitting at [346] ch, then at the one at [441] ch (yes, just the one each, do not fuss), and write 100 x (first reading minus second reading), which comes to 1240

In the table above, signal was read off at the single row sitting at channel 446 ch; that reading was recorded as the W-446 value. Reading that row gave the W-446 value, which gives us 23.7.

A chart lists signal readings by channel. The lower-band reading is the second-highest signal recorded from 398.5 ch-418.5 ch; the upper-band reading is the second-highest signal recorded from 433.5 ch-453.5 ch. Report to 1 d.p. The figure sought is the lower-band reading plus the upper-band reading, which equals 58.1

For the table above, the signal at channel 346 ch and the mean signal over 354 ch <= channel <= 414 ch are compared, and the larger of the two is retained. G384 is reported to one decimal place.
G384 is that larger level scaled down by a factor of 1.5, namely 23.8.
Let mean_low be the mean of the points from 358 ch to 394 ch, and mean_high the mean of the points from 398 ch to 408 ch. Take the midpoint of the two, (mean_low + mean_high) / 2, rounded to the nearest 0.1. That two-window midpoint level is 32.1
